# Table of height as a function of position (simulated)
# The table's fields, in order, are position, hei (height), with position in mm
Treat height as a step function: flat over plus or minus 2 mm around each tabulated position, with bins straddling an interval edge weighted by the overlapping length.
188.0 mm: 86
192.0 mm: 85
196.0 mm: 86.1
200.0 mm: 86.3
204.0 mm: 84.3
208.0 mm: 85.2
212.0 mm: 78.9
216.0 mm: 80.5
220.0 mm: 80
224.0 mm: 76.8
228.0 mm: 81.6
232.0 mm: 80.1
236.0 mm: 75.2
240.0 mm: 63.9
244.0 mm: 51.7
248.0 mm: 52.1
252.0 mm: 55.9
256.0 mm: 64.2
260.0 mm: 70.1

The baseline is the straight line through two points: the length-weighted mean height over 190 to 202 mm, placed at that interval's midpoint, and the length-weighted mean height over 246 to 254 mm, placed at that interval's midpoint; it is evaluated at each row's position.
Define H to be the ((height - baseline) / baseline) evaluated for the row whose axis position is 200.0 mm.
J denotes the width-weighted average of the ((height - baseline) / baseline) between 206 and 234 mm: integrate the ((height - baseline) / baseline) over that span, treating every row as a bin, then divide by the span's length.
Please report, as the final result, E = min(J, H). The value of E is 0.03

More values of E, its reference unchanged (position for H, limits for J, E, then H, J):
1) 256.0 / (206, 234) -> 0.13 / 0.272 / 0.127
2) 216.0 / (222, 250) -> 0.09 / 0.088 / 0.098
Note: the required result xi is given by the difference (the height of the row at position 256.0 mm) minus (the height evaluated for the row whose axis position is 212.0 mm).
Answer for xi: -15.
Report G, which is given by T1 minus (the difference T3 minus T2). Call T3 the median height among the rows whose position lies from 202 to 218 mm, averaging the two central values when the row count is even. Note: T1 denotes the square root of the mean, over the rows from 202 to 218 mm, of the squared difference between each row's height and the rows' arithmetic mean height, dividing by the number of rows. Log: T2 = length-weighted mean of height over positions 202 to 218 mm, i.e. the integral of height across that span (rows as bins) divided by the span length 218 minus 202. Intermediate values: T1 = 2.6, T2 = 82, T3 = 82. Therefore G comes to 2.4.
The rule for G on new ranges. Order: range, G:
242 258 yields 7.0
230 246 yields 9.1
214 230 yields 1.3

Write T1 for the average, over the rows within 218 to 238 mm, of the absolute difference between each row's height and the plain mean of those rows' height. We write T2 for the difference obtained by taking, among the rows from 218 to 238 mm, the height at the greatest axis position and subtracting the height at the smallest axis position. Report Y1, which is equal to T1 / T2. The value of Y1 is -0.46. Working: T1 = 2.2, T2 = -5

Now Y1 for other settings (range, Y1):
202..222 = -0.55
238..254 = -0.50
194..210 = -0.81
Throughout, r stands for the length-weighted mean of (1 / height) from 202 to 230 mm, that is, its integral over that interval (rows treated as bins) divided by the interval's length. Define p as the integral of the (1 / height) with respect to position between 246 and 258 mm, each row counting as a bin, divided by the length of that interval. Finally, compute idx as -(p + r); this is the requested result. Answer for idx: -0.0299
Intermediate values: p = 0.0176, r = 0.0124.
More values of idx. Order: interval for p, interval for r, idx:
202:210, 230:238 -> -0.0247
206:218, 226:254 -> -0.0280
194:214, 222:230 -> -0.0245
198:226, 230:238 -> -0.0251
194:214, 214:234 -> -0.0244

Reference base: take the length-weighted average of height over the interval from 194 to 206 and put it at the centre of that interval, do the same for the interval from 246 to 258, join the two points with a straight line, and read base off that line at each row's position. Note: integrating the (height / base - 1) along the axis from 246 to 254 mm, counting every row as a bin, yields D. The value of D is -0.6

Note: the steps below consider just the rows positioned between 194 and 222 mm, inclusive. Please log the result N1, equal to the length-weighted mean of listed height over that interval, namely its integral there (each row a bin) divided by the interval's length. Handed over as 83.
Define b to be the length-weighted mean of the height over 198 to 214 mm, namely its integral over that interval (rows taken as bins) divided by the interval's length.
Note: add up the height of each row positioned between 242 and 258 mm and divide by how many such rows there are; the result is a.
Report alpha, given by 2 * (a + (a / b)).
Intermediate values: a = 56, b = 83.7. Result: 113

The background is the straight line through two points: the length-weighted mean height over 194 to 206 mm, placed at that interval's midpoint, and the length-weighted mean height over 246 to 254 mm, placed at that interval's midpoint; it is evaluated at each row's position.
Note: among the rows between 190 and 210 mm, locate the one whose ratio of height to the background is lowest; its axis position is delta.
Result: 192.0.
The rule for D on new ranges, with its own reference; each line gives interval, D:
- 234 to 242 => 0.6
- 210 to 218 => 0.2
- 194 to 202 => 0.0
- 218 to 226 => 0.5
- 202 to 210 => 0.2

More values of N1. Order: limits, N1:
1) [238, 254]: 56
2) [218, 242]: 76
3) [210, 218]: 80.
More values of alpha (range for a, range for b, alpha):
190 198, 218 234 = 173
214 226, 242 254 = 161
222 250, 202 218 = 139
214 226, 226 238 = 160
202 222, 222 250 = 166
